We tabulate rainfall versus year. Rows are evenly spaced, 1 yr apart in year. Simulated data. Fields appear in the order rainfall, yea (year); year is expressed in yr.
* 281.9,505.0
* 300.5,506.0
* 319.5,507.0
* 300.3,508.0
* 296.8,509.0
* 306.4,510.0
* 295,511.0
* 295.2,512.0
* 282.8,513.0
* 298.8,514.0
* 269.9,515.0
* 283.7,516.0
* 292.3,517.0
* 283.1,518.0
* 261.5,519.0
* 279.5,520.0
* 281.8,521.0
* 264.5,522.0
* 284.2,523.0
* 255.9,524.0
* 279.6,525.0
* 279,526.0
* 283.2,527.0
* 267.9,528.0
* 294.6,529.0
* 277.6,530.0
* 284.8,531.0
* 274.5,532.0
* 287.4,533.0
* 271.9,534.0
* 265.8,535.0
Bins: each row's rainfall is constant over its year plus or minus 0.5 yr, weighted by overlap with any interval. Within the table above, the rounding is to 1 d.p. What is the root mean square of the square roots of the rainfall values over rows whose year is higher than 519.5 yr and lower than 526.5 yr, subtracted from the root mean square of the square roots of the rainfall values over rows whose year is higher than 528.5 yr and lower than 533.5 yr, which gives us 0.3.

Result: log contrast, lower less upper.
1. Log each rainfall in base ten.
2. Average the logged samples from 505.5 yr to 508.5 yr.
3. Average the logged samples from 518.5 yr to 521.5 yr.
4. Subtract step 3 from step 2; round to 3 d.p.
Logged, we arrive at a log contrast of 0.049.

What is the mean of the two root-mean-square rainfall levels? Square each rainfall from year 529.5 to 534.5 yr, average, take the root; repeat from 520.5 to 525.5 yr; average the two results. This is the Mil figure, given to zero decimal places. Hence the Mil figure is 276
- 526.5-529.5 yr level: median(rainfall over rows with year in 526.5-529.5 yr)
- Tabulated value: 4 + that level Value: 287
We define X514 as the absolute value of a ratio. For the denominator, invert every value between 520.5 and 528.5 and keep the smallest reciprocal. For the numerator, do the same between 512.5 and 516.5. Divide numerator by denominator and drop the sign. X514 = 0.95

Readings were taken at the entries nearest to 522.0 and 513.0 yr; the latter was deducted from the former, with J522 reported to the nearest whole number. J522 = -18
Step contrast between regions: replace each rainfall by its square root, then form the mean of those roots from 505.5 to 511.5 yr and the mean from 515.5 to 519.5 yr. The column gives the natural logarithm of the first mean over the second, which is 0.039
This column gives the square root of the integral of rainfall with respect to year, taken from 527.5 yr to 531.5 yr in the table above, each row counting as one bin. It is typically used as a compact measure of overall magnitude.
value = 33.5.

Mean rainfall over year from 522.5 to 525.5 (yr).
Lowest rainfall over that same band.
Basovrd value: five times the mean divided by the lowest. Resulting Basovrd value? 5.34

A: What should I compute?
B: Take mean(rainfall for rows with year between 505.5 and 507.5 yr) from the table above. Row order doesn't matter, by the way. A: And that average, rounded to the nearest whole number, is 310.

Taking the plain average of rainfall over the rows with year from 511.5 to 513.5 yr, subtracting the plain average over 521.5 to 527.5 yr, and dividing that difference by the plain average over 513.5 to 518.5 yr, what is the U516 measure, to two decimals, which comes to 0.05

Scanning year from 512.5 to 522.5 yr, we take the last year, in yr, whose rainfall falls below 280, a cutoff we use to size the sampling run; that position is 522.0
